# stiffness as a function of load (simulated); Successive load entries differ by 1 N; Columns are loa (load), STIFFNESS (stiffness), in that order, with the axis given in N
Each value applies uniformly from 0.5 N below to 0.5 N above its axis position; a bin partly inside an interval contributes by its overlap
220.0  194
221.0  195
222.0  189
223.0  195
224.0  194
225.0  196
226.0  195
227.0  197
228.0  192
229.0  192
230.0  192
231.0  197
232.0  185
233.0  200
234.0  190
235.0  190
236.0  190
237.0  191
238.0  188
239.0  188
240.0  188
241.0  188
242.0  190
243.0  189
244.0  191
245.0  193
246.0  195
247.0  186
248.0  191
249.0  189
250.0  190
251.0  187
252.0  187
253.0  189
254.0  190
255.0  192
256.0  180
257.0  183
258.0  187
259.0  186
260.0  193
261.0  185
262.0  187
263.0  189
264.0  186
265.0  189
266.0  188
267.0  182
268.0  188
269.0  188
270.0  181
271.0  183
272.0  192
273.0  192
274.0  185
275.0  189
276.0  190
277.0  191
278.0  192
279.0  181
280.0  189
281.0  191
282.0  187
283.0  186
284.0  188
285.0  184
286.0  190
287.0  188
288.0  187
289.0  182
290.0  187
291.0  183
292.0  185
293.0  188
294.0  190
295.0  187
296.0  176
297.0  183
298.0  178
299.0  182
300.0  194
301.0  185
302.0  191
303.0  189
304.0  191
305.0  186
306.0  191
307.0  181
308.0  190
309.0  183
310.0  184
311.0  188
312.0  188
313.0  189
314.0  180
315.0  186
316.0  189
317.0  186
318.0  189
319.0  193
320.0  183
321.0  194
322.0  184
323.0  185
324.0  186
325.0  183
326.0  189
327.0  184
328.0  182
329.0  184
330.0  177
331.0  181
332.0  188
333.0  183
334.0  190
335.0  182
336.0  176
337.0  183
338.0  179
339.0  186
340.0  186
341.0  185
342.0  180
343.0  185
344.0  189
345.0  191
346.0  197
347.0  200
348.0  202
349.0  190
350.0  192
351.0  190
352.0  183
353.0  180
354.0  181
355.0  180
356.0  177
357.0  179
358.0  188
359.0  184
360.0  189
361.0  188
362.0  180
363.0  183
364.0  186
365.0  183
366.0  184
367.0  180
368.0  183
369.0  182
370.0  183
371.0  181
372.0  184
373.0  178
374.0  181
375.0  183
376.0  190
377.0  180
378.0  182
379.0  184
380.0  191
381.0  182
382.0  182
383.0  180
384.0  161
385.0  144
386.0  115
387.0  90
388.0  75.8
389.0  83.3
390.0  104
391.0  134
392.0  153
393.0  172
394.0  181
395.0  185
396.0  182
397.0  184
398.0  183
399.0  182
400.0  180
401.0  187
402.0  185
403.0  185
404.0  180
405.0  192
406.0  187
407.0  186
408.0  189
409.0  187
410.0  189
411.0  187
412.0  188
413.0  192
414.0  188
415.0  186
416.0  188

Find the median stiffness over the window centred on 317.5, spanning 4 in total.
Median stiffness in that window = 189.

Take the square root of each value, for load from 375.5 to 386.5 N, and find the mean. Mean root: 13.1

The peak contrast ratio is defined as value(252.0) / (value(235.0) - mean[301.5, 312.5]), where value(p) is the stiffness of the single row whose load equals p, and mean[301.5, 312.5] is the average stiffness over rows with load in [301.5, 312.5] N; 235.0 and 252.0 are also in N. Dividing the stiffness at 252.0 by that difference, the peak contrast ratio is 73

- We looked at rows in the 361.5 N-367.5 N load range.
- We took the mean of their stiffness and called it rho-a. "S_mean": 183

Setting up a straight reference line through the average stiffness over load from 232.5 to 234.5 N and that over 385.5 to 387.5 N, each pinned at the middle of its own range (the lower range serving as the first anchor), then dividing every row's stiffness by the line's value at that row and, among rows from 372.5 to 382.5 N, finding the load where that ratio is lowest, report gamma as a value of 373.0 N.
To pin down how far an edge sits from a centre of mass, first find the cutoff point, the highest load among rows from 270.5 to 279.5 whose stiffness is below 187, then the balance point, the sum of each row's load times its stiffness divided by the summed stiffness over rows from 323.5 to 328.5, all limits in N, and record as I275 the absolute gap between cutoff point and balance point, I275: 47.0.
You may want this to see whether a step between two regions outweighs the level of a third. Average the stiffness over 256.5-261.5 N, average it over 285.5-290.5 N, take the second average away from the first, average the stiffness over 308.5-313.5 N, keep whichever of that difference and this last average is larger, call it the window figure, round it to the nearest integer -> 186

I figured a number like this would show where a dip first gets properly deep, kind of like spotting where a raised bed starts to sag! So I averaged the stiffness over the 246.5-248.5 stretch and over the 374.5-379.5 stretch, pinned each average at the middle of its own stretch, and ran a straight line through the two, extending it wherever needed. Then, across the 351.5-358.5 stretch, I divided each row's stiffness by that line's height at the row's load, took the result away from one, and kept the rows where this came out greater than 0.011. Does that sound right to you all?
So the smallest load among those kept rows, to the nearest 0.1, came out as 353.0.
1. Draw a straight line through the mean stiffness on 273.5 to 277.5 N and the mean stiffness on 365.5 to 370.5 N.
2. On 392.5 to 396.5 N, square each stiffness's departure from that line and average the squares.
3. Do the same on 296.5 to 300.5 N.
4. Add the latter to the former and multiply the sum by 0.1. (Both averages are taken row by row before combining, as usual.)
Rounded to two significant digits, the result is 6.9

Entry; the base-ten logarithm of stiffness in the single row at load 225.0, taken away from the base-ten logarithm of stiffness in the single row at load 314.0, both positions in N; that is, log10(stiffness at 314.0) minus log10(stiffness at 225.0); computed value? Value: -0.037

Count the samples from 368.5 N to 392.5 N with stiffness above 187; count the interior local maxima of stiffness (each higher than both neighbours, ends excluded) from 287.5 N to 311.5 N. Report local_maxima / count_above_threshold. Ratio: 4.0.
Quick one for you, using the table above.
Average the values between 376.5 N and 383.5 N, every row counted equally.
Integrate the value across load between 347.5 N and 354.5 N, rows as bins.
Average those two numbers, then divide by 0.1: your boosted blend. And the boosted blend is 7505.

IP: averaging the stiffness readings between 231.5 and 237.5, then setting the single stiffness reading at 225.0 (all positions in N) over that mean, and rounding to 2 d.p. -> 1.03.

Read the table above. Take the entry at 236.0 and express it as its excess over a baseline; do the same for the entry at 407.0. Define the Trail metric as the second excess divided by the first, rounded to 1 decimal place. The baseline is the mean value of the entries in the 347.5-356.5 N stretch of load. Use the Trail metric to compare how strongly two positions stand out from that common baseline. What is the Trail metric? 0.0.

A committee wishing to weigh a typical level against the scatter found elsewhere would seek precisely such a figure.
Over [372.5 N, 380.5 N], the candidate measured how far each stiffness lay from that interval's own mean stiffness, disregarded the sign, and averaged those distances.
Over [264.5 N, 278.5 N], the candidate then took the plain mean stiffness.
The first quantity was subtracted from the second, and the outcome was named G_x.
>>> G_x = 184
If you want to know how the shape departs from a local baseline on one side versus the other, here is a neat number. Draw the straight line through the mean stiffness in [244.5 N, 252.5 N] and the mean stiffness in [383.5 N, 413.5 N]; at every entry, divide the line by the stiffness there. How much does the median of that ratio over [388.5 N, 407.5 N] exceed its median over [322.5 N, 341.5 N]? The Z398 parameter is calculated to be -0.05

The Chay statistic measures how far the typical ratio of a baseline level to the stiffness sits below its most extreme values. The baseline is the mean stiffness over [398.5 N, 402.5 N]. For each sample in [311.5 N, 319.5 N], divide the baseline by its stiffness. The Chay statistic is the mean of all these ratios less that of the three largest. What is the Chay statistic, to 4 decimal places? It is -0.0185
